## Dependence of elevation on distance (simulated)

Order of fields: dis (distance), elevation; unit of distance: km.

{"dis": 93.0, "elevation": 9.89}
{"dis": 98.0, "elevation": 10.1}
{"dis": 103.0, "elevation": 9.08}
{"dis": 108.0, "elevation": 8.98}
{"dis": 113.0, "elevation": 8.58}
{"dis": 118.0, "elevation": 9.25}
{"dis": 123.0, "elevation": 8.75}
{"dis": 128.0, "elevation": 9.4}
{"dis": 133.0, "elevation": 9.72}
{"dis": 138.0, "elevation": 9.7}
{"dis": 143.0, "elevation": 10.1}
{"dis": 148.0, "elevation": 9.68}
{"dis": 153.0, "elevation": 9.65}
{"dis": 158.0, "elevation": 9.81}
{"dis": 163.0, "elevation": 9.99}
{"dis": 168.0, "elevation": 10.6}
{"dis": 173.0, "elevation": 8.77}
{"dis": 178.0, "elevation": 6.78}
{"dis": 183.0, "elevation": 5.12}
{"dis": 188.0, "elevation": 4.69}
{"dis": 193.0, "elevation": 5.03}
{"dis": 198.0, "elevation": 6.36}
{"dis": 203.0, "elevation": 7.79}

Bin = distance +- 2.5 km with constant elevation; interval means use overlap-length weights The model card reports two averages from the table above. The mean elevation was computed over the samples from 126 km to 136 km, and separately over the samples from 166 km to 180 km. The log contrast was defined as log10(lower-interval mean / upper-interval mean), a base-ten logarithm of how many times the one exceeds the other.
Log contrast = 0.04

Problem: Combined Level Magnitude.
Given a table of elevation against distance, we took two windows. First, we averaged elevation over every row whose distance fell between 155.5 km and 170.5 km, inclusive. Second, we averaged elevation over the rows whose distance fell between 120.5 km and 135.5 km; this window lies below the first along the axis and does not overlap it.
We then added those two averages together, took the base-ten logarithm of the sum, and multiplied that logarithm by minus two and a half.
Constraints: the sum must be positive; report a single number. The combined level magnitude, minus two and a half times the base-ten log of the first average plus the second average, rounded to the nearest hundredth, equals -3.22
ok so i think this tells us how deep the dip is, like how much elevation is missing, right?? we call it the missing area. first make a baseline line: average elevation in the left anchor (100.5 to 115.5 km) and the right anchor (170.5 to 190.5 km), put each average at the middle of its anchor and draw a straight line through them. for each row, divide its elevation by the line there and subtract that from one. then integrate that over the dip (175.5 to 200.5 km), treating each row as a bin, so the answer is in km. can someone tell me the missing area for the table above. 2.0 km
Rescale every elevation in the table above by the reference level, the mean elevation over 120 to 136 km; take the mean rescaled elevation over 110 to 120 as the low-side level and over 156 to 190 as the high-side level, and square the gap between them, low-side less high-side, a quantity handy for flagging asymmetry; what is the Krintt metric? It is 0.010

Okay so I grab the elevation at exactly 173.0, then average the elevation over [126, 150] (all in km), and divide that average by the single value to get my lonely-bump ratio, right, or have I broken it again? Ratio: 1.1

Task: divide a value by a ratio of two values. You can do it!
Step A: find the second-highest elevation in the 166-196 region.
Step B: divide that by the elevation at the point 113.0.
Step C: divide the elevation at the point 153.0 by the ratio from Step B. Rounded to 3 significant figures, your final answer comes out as 9.44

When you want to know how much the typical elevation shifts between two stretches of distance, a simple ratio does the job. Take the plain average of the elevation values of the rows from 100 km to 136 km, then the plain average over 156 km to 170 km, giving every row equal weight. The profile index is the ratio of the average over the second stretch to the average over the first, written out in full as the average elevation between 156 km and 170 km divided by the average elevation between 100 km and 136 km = 1.11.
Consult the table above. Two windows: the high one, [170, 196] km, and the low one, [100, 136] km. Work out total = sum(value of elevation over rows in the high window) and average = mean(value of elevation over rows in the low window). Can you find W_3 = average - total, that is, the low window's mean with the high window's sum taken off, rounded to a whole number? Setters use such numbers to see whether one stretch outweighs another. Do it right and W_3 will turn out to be -21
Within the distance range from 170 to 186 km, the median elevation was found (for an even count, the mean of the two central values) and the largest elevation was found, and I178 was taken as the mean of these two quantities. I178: 7.8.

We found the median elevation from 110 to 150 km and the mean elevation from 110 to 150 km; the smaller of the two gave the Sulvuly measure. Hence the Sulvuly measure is 9.4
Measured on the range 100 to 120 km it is 9.0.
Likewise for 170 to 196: 5.1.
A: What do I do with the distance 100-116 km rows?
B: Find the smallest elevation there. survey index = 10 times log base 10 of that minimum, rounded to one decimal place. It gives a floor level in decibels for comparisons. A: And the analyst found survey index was 9.3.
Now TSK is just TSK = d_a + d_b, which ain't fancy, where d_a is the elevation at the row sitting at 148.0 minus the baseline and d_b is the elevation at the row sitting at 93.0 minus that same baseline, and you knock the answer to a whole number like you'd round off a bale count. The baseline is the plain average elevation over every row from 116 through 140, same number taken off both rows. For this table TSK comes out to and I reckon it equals 1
